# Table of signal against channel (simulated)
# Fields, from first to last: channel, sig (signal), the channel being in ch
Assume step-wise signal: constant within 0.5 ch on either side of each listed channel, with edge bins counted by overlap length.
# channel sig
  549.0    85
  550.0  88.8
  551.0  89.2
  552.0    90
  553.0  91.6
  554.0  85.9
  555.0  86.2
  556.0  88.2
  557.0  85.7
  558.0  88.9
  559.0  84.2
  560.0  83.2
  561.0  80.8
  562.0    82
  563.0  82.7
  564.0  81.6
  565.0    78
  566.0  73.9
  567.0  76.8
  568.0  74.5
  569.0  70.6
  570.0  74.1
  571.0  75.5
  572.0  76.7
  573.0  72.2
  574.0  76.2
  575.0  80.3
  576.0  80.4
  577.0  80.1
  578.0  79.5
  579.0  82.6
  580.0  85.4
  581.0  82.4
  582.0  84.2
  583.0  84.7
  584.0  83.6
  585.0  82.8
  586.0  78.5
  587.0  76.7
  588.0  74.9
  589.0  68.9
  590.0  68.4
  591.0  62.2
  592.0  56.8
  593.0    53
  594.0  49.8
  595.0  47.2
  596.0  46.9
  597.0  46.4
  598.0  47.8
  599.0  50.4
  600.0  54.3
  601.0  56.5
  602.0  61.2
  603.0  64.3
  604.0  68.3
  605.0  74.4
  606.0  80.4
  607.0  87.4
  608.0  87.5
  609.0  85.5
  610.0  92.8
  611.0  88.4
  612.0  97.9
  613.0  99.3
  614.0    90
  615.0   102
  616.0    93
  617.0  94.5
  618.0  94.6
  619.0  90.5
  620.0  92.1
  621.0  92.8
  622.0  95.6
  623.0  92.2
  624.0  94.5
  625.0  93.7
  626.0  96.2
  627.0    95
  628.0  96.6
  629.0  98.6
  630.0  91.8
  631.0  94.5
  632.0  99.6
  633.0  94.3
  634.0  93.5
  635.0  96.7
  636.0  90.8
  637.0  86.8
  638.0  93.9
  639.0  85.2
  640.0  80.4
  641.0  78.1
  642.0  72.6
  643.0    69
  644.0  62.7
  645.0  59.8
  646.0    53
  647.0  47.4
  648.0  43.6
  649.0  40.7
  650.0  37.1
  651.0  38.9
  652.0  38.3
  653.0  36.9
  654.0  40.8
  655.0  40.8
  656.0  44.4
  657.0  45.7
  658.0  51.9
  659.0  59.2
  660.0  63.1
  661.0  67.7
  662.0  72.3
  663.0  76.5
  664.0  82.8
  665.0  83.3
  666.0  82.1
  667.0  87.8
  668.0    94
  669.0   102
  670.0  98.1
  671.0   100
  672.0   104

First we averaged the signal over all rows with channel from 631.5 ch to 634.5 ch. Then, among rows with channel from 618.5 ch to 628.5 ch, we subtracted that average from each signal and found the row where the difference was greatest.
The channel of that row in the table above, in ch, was 628.0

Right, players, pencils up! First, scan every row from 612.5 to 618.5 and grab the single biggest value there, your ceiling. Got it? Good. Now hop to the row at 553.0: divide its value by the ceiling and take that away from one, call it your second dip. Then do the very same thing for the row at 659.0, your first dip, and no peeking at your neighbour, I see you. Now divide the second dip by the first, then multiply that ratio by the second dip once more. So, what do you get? 0.0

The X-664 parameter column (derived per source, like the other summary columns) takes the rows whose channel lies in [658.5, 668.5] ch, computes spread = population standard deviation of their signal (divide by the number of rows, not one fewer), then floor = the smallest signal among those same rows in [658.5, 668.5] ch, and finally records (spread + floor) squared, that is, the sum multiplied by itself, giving 4872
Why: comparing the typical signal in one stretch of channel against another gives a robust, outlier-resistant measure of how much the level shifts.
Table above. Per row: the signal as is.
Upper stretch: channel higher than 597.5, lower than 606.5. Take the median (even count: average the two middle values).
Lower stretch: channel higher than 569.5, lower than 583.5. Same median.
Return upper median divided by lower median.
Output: 0.76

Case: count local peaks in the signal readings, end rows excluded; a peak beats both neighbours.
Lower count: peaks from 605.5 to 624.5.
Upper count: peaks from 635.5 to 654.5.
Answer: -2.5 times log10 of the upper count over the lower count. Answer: 1.2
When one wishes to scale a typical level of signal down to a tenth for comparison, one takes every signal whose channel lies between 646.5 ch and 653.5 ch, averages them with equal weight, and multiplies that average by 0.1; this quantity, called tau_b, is 4.0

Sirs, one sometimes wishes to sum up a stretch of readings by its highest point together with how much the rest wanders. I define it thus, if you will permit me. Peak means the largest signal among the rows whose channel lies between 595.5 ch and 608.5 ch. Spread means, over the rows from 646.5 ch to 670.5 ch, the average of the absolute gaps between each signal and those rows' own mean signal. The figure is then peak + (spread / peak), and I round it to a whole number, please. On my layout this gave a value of 88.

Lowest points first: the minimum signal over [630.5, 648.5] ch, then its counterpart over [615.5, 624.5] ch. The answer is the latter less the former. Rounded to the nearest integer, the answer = 47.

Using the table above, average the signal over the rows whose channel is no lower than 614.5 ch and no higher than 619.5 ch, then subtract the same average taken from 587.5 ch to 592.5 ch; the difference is 29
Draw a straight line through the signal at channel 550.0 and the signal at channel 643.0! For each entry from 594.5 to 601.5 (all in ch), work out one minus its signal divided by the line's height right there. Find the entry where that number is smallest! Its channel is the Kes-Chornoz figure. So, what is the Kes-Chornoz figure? 601.0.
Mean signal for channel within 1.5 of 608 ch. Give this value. 87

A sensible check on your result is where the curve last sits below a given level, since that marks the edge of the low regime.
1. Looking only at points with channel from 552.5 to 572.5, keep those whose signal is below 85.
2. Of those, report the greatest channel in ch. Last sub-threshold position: 572.0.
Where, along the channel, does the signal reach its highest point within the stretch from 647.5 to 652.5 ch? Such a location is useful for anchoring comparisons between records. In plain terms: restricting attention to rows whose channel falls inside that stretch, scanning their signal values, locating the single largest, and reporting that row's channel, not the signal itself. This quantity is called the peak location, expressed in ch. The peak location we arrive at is 648.0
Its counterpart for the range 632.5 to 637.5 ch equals 635.0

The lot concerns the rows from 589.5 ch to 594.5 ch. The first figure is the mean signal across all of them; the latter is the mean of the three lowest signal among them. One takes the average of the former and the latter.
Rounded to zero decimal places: 56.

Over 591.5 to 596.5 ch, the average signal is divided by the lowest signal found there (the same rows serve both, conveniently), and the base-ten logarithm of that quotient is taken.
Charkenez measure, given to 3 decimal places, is 0.034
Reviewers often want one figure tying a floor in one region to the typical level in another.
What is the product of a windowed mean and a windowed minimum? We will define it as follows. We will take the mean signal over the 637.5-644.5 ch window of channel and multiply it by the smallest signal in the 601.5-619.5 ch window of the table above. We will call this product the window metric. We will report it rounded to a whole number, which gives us 4738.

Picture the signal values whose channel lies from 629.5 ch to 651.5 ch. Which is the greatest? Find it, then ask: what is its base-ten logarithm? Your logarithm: 2.00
